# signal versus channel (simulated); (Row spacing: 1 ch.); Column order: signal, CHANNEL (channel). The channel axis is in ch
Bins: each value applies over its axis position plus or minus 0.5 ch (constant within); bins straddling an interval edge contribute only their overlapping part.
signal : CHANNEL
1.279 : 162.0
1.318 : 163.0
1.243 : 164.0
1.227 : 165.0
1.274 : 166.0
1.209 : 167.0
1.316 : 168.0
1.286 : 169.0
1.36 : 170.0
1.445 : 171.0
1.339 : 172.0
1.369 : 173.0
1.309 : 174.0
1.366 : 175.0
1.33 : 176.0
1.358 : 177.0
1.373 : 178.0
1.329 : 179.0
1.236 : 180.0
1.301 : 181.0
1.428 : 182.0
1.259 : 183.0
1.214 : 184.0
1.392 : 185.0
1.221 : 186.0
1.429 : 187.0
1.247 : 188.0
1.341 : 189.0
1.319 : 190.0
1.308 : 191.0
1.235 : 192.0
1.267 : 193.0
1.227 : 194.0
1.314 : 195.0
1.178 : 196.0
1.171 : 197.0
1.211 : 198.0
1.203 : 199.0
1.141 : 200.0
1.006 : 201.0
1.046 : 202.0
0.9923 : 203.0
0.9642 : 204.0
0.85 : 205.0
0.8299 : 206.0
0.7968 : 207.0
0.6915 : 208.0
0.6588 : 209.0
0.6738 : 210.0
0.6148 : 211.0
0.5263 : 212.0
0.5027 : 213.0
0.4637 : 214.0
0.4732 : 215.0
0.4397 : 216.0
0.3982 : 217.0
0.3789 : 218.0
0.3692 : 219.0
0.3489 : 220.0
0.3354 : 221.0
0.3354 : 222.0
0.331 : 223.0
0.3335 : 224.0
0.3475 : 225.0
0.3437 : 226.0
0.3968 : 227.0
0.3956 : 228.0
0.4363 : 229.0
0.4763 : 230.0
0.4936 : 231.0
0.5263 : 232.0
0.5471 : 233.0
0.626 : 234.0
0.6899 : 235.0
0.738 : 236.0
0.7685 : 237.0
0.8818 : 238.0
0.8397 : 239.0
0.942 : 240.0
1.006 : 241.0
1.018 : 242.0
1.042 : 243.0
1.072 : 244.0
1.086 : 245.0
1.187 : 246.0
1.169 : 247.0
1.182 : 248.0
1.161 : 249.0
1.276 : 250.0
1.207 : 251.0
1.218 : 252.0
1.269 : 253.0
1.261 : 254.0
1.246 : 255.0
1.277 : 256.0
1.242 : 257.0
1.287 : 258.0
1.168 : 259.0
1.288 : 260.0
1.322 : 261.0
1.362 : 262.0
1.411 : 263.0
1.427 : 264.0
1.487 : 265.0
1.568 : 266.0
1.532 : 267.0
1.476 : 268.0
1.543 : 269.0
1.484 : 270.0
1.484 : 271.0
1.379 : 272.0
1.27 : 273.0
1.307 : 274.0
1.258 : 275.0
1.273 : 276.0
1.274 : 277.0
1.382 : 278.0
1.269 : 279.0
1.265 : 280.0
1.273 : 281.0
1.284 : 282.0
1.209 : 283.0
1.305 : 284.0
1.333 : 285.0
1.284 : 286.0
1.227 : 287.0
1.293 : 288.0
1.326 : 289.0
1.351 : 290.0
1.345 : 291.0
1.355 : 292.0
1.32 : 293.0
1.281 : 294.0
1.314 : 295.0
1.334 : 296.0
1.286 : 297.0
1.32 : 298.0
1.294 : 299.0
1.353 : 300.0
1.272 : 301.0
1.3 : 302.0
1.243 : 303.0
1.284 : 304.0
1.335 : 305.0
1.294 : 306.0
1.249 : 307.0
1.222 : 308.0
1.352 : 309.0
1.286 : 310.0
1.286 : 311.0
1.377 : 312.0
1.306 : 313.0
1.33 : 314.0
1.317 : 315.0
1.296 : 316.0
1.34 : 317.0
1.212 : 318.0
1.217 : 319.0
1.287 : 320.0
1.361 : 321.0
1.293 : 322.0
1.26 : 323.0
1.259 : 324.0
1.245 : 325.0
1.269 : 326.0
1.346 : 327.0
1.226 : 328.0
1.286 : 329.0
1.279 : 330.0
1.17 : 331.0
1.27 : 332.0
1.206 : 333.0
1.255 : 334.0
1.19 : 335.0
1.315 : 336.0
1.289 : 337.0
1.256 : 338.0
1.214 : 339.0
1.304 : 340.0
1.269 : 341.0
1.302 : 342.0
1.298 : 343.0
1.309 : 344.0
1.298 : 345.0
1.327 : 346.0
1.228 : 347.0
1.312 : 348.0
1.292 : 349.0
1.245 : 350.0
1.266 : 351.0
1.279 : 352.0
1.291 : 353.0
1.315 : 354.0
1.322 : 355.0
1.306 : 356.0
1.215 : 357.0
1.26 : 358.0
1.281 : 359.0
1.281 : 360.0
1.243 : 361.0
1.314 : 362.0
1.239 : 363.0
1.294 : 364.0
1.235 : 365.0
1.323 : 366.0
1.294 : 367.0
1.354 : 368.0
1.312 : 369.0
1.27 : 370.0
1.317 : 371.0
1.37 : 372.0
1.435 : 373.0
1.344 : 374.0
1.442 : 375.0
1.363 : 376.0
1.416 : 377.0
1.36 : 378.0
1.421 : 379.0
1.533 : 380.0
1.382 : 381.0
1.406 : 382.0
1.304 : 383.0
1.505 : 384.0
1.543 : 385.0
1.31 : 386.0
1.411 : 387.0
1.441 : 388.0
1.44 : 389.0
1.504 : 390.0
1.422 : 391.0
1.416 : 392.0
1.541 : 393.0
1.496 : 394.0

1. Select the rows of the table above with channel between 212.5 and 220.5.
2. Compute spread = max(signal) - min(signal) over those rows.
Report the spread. 0.15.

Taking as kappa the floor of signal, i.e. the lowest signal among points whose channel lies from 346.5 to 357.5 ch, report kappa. 1.215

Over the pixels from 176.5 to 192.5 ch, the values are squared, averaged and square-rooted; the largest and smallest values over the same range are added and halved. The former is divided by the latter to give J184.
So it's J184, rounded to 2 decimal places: 0.99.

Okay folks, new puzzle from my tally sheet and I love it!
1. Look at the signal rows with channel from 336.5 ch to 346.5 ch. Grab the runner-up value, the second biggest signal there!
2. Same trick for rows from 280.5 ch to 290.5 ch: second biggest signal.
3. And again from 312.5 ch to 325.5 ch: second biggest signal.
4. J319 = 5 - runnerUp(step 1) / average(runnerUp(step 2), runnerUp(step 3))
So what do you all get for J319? 4.02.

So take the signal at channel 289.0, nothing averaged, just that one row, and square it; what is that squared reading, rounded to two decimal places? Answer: 1.76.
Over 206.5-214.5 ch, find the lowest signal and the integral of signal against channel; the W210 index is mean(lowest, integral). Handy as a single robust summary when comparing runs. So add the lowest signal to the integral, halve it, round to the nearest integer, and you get 3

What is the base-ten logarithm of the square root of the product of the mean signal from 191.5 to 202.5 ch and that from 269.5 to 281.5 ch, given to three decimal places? 0.098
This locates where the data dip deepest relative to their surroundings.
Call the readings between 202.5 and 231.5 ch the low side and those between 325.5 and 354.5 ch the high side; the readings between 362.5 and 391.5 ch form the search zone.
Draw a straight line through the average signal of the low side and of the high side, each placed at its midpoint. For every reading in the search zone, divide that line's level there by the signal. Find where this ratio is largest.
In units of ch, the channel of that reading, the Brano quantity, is 386.0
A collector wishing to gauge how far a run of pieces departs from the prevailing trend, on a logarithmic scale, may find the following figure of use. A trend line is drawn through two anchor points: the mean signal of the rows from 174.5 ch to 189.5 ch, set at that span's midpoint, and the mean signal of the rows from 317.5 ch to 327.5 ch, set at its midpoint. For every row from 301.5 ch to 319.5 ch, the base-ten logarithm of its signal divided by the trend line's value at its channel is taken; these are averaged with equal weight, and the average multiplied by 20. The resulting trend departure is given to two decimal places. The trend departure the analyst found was 0.08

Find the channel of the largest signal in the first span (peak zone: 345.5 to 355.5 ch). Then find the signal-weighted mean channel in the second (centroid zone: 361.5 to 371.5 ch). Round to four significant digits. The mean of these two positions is 356.3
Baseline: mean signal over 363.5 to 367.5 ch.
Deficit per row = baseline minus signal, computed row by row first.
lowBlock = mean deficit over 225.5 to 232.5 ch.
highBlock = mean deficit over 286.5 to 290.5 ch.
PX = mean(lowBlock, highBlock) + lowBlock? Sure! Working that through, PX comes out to 1.3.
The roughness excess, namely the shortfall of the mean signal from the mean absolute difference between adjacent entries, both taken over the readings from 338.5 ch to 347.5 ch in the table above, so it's -1.244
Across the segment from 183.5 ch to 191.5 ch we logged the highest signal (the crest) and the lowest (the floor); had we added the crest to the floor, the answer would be 2.6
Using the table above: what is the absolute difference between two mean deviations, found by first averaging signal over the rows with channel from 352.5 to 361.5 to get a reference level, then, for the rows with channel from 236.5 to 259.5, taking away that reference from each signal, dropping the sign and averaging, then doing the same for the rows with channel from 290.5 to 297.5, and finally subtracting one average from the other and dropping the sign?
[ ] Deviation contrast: 0.12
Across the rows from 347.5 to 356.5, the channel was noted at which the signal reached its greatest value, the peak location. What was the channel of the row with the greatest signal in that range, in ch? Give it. 355.0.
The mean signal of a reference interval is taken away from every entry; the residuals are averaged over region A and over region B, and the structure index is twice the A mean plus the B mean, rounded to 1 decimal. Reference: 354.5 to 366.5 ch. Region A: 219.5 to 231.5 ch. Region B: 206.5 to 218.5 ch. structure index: -2.5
